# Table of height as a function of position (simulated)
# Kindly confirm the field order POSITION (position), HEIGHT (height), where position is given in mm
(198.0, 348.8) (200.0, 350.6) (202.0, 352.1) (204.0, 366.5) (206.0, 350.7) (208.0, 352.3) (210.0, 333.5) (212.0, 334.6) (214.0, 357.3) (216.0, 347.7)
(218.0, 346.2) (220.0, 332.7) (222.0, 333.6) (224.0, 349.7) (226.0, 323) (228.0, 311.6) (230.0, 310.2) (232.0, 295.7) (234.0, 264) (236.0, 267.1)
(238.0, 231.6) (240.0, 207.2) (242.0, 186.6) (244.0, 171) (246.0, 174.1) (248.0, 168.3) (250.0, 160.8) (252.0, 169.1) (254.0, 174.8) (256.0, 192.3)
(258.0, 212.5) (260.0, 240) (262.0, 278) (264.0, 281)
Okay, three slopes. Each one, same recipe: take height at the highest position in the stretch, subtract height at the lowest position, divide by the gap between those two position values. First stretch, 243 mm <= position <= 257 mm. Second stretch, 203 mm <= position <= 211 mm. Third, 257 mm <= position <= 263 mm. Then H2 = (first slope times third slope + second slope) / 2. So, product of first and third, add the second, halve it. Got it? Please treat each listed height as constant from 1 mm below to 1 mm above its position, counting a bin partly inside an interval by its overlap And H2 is 12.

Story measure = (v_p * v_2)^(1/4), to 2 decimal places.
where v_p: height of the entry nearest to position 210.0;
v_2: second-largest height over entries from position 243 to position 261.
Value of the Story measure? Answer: 16.32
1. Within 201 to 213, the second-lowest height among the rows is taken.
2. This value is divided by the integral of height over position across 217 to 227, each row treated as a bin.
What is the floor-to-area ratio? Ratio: 0.10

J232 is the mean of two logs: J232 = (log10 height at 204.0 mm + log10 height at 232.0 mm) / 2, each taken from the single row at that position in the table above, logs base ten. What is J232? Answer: 2.52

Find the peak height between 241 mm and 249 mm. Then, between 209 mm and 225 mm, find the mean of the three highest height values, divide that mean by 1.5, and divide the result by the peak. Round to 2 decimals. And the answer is 1.26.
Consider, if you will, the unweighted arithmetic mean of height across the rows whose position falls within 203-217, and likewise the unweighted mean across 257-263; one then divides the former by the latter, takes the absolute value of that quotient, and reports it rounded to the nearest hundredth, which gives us 1.43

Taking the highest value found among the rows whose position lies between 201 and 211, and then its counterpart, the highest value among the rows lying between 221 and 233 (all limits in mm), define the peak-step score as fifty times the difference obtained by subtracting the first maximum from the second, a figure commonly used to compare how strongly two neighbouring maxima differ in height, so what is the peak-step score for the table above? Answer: -840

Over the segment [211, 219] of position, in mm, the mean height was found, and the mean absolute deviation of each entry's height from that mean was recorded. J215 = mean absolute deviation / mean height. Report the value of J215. 0.017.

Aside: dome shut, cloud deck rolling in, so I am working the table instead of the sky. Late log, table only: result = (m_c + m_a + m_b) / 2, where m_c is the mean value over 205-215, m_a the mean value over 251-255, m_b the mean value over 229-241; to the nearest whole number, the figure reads 390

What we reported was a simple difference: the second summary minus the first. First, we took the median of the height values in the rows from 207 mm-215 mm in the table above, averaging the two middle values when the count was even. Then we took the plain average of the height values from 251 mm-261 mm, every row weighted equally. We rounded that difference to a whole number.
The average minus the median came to -146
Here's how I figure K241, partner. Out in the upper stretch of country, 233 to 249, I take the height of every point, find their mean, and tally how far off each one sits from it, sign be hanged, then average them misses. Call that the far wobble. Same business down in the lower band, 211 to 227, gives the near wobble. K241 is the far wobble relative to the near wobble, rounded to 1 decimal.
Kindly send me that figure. 3.5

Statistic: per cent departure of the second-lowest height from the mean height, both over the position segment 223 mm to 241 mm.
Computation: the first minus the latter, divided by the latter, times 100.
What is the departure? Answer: -19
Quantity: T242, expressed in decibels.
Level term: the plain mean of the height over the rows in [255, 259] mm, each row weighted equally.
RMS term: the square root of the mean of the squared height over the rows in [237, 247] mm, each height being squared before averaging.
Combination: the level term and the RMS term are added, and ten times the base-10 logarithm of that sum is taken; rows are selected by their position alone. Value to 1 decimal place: 26.0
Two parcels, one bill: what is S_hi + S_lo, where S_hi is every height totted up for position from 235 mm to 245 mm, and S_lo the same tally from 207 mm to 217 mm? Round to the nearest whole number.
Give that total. 2789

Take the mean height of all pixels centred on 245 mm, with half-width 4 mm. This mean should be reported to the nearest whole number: 175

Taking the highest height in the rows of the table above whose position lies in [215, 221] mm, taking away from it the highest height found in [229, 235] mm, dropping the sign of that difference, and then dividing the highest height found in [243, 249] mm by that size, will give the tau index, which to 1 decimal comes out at 4.6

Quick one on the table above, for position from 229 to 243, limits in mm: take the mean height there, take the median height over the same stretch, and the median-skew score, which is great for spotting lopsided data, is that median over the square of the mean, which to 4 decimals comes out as 0.0042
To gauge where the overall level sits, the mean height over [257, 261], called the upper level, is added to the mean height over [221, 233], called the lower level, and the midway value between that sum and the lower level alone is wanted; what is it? 434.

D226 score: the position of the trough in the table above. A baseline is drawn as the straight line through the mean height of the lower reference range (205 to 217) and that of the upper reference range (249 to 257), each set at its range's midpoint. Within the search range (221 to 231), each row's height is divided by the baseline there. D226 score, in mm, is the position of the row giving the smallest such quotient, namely 222.0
